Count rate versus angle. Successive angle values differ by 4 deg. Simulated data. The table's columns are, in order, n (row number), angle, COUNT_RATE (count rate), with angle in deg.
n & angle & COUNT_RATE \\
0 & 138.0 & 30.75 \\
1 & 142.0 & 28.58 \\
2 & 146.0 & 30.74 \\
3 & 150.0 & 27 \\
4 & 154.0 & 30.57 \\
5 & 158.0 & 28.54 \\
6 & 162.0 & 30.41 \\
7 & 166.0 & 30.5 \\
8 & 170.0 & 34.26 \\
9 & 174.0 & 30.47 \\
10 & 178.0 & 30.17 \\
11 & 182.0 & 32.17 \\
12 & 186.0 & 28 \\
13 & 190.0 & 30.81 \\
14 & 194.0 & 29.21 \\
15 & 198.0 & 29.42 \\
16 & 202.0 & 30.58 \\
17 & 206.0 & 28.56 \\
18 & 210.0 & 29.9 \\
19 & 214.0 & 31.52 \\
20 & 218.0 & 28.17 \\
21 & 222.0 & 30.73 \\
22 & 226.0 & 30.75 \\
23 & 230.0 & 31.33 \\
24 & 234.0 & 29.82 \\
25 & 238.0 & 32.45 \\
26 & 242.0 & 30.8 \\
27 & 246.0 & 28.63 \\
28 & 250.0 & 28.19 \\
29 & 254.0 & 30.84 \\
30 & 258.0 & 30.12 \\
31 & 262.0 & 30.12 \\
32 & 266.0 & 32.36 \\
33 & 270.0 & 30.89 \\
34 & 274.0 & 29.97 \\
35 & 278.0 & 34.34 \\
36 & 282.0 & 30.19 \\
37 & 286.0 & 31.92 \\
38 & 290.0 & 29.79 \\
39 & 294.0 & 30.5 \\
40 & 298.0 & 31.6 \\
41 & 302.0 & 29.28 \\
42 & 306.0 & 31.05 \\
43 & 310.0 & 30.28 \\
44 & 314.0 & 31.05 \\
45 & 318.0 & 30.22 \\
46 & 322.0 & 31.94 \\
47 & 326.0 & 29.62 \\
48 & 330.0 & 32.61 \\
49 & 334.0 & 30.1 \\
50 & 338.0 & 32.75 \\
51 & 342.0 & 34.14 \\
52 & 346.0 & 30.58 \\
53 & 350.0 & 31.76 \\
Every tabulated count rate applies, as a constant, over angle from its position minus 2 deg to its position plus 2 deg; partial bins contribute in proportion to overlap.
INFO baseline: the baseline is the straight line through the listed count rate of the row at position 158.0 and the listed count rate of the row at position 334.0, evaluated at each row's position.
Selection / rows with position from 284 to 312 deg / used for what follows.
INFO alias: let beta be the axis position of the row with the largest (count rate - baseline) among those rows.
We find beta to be 286.0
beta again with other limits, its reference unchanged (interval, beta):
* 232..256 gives 238.0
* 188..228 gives 214.0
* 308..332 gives 330.0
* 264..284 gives 278.0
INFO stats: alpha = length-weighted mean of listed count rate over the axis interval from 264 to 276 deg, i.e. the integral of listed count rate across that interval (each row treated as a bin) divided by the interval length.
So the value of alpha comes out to 31.1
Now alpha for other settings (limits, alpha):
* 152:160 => 29.6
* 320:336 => 31.1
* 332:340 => 31.4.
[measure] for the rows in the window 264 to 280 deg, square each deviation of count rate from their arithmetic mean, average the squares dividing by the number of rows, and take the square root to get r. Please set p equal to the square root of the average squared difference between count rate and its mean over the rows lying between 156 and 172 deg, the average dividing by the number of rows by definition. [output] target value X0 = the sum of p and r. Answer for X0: 3.7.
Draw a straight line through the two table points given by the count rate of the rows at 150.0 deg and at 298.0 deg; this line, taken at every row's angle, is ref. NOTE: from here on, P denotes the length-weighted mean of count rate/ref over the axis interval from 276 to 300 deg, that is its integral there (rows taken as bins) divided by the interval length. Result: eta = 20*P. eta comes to 20.1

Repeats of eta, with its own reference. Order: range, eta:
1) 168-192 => 22.2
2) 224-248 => 20.6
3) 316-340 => 19.2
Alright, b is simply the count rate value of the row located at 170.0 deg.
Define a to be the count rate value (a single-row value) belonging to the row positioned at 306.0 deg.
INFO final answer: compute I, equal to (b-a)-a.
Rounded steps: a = 31.05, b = 34.26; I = -28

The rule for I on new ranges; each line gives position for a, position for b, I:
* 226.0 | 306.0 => -30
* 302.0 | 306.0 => -28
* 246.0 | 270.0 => -26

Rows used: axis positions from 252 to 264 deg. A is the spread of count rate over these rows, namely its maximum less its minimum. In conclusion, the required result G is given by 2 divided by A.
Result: 2.78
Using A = 0.7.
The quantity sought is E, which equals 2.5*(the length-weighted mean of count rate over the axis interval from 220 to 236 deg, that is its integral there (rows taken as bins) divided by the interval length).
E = 76.6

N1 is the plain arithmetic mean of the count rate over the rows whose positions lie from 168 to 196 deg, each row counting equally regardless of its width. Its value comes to 30.7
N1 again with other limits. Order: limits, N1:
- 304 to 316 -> 30.8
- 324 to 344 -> 31.8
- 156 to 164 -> 29.5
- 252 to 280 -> 31.2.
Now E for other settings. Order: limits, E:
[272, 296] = 77.8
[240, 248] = 74.3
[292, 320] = 76.4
